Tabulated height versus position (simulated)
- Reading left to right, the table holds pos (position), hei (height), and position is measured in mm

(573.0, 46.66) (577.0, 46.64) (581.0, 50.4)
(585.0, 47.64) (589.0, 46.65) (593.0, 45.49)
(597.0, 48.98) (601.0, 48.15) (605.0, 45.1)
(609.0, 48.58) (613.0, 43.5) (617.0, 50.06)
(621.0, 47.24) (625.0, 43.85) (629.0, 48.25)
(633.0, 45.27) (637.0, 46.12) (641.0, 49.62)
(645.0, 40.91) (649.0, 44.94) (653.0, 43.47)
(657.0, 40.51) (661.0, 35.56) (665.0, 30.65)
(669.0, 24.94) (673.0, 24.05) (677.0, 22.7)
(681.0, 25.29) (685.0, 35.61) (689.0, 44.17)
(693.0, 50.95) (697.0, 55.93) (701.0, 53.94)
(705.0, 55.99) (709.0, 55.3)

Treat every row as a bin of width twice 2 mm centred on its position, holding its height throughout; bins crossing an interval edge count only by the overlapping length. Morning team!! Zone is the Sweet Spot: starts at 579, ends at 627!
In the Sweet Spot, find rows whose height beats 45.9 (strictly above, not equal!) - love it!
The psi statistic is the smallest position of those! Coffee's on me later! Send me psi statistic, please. 581.0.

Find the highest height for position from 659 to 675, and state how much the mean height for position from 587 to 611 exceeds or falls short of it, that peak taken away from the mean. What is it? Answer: 12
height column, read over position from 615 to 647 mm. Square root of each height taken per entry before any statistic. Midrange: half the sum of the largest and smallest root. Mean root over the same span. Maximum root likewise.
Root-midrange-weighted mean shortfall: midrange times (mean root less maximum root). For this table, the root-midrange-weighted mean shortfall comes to -2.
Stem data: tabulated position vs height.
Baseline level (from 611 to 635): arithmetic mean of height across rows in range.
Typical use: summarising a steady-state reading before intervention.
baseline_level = 46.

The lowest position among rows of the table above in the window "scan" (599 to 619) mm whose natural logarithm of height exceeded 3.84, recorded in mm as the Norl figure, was 601.0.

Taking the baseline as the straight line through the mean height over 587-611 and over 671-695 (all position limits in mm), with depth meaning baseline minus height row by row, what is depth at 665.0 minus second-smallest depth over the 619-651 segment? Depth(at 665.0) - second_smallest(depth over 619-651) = 12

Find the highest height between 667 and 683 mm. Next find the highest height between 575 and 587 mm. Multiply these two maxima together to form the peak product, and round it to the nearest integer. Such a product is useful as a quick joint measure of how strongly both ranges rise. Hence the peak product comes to 1275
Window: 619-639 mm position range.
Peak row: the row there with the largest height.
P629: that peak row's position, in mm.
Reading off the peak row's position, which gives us 629.0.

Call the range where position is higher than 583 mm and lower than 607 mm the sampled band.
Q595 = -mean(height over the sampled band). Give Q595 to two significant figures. -47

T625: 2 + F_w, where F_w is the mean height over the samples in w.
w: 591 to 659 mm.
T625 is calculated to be 47.9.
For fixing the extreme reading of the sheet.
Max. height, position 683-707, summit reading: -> 55.99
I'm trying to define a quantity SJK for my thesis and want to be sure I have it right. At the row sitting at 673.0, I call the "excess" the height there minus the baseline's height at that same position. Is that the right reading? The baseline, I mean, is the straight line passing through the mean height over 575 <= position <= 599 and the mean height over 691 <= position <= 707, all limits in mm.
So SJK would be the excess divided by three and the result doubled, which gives -19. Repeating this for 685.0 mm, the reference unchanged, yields -12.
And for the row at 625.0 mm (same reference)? -4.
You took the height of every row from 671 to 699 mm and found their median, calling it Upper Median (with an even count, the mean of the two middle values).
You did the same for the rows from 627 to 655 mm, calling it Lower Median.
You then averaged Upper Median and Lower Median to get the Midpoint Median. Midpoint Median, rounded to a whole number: 40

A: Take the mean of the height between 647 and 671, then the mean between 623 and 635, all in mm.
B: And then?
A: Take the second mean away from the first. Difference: -9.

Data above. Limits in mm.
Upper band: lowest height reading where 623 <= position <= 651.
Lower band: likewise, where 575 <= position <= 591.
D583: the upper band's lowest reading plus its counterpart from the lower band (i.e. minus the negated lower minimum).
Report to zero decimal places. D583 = 88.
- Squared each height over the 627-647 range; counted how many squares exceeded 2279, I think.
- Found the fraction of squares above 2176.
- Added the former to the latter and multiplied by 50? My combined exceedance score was 120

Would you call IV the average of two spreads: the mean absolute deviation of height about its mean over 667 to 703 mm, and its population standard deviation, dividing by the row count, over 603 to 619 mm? 7.4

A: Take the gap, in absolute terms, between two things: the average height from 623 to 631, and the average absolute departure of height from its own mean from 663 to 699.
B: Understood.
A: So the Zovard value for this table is 36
